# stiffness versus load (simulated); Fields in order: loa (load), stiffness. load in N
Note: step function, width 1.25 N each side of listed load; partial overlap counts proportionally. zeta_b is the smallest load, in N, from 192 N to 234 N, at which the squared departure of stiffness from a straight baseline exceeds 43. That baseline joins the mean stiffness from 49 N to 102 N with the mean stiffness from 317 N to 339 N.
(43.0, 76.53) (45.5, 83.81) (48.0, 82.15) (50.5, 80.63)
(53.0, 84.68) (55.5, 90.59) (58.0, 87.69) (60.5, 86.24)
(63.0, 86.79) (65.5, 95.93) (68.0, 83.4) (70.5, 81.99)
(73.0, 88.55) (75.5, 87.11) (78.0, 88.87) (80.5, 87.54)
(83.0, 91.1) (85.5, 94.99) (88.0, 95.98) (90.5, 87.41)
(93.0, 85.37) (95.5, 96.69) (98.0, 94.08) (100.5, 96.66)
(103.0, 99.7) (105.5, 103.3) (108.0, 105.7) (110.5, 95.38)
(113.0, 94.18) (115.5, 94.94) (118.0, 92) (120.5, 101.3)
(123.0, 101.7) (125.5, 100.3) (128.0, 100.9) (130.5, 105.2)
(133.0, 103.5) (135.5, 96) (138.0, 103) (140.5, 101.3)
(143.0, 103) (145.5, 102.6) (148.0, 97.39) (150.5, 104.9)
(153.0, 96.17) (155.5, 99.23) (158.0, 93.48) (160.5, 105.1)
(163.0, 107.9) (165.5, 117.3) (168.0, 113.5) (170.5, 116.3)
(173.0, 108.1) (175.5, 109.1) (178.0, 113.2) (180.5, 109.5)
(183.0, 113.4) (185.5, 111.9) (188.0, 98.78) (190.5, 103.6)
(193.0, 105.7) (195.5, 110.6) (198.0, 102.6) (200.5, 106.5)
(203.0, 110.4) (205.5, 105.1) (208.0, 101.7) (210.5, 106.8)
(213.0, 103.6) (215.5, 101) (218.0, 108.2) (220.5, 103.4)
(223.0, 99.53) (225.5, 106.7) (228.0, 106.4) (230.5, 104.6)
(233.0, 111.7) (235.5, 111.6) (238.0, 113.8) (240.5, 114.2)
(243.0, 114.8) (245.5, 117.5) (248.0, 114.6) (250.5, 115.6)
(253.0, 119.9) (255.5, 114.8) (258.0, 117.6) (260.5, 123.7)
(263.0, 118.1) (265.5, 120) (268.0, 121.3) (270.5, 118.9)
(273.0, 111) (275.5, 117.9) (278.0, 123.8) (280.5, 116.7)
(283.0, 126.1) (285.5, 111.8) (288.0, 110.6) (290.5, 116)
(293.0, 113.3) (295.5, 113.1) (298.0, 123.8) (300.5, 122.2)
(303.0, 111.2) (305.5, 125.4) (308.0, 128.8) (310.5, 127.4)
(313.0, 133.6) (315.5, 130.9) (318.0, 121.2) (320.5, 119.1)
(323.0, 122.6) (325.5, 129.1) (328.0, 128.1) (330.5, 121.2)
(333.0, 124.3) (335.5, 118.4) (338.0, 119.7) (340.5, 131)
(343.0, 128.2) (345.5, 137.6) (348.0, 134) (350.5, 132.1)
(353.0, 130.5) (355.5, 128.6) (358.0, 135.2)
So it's 215.5 N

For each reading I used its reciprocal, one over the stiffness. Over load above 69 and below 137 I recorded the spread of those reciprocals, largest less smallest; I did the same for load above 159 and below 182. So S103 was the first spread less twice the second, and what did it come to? 0.0008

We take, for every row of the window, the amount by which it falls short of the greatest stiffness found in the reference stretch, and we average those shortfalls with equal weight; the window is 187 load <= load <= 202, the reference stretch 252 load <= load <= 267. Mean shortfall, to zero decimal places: 19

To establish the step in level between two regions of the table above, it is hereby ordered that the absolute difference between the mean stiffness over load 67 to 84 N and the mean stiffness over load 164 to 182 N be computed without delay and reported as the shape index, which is 25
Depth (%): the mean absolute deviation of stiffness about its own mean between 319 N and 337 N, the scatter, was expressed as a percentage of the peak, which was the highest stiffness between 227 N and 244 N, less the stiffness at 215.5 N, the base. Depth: 24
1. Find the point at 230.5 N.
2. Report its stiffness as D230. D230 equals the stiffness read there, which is 104.6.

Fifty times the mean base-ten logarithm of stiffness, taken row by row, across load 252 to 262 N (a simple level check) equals 103.8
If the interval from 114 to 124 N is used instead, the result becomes 99.4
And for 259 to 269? 104.1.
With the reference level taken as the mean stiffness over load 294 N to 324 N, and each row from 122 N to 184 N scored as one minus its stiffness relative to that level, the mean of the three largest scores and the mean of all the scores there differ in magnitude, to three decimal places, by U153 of 0.078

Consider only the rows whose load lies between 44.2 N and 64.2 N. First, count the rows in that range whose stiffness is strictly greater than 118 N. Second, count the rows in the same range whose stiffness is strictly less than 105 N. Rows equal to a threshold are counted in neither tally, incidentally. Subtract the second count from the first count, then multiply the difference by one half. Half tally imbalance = -4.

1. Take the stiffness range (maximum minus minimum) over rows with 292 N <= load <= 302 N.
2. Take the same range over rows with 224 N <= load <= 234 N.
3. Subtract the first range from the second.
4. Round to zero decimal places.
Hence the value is -4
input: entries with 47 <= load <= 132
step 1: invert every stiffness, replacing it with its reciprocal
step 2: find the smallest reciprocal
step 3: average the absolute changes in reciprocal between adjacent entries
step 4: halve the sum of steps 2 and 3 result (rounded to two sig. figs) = 0.0050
